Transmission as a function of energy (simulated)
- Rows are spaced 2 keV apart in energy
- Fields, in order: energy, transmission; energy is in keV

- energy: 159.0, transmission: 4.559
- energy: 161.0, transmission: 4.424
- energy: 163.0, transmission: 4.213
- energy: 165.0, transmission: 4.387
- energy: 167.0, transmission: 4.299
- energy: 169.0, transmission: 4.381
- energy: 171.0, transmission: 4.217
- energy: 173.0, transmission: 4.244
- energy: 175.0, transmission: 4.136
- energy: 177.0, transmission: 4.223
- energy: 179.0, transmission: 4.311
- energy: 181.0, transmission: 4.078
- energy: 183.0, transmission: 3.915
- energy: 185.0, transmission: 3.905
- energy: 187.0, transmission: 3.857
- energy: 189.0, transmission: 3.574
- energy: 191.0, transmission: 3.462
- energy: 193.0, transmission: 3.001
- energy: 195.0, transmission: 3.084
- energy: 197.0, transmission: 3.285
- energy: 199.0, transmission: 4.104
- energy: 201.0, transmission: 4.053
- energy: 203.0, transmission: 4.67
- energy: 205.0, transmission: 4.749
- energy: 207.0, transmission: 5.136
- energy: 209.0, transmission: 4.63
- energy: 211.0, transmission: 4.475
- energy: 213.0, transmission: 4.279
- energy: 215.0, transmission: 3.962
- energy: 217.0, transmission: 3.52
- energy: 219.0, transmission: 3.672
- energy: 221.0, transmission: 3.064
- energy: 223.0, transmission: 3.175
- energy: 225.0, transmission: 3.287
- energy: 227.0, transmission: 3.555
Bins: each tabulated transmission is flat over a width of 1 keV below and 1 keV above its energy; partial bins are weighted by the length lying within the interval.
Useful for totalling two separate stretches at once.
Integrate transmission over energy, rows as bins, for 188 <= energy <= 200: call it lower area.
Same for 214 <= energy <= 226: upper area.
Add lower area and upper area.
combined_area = 82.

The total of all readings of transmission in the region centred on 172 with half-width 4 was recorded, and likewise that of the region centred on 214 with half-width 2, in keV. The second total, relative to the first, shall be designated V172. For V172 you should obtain 0.49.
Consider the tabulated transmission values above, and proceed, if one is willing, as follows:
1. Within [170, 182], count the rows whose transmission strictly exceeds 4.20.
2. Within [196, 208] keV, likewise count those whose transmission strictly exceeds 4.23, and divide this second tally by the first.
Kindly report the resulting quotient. 0.75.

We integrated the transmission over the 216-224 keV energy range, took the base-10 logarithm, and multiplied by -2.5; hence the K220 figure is -3.6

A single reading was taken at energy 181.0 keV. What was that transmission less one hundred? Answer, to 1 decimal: -95.9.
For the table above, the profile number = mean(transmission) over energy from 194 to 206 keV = 4.0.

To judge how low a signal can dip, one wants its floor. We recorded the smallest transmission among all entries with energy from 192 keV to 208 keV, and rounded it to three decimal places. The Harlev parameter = 3.001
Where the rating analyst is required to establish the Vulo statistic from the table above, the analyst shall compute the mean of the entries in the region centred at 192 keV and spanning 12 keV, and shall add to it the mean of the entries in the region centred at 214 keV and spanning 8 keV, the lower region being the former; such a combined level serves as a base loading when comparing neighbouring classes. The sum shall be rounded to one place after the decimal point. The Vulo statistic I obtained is 7.4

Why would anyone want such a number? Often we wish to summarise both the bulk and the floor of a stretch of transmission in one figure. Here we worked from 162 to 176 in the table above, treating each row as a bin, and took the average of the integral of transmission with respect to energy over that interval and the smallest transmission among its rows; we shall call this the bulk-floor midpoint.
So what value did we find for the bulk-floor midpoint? 32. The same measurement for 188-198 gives 18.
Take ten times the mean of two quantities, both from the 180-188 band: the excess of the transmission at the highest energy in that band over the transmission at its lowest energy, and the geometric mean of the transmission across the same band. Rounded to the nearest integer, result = 19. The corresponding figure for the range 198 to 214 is 23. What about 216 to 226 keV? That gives 16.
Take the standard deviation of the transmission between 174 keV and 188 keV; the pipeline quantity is 0.2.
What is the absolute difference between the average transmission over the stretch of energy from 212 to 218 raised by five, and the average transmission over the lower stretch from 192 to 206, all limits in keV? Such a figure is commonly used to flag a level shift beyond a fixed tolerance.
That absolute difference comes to 5.07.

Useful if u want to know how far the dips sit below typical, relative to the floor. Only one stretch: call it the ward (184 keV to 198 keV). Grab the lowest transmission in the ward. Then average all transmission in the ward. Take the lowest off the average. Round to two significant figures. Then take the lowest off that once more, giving -2.5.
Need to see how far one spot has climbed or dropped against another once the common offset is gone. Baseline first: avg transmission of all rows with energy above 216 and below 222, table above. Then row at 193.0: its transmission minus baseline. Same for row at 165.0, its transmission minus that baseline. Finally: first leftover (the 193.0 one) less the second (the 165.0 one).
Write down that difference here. -1.4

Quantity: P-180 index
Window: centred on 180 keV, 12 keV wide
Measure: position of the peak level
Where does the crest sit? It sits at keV 179.0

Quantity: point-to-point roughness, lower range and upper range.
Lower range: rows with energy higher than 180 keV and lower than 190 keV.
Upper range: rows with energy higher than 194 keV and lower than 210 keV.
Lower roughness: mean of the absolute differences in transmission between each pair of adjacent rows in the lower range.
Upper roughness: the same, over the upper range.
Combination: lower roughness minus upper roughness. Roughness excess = -0.25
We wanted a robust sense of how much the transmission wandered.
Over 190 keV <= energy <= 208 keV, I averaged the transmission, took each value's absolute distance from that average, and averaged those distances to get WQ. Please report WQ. 0.66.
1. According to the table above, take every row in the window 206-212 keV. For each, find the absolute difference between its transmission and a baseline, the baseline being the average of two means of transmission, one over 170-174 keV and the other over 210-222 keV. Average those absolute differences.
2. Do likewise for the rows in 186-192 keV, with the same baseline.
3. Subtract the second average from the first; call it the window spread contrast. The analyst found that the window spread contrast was 0.32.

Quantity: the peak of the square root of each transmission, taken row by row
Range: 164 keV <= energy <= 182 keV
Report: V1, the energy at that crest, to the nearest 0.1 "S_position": 165.0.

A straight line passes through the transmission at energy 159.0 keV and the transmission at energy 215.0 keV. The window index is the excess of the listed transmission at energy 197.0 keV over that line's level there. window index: -0.87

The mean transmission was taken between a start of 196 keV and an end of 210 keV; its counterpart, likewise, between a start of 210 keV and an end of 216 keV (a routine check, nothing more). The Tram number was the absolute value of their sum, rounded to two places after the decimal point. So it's 8.61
